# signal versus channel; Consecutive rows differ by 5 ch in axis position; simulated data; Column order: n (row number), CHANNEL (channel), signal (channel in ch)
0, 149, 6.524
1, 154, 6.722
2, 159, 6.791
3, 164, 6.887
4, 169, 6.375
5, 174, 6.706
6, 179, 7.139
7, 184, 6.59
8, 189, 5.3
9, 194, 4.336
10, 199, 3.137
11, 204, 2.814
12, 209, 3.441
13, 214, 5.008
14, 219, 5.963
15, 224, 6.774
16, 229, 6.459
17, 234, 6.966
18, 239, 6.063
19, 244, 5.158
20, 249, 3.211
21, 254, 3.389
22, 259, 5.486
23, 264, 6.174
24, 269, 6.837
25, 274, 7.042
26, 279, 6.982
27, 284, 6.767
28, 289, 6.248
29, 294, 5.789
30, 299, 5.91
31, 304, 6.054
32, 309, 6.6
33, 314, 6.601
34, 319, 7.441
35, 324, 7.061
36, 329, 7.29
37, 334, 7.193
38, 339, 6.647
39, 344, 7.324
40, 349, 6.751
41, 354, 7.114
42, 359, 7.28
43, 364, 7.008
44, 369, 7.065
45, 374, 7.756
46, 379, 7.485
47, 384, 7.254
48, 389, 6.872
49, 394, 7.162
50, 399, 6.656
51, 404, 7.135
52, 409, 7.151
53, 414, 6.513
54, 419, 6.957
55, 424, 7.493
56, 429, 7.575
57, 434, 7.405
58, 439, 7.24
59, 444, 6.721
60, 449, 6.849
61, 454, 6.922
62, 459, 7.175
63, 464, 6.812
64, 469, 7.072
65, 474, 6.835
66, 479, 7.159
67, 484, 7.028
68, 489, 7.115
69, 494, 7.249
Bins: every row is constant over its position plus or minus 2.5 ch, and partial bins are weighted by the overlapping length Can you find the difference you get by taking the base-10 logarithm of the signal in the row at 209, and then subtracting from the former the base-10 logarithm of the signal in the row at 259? -0.20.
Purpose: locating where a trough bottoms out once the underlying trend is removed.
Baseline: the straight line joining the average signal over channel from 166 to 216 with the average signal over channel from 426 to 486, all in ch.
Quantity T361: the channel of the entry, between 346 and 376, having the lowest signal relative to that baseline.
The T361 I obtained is 349 ch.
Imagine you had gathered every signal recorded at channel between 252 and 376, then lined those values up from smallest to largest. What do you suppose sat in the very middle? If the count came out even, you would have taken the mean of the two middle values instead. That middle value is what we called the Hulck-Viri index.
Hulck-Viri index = 6.8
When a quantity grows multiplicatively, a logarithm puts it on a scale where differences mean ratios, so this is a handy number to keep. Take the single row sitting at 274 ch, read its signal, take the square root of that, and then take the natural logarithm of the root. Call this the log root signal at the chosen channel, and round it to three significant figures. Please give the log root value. 0.976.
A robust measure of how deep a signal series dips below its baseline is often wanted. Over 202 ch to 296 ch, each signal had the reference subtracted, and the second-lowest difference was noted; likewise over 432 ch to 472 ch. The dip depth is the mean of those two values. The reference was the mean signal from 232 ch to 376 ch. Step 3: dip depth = -1.44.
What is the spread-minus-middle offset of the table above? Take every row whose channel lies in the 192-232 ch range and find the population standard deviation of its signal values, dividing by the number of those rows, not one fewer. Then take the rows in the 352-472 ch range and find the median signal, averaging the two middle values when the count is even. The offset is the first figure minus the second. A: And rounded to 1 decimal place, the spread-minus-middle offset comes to -5.7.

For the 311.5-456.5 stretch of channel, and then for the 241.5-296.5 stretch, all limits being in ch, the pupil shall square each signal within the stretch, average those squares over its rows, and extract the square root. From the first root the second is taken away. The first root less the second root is 1.2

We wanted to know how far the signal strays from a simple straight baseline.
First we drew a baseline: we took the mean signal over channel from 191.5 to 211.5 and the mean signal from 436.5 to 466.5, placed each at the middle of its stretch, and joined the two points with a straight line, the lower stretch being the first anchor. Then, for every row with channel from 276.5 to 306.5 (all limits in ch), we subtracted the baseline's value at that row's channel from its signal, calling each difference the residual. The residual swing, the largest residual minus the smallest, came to 1.4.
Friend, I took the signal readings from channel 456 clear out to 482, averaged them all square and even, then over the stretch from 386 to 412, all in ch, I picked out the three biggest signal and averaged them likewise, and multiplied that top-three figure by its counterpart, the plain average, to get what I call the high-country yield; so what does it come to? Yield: 50.1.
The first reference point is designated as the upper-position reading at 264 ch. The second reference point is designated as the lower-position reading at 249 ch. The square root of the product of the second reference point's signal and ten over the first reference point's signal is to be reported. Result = 2.28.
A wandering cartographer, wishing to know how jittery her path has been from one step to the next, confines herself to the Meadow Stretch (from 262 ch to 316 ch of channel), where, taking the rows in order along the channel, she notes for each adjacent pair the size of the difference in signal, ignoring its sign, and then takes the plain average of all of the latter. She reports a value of 0.29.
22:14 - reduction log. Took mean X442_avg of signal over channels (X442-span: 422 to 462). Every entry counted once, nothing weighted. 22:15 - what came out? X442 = 7.2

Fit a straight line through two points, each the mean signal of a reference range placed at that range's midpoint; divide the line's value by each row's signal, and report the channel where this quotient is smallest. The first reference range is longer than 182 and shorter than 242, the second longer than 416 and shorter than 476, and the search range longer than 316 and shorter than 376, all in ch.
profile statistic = 319 ch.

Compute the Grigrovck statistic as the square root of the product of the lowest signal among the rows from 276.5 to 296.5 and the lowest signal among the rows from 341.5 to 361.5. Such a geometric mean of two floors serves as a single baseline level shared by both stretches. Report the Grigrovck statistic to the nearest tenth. 6.3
